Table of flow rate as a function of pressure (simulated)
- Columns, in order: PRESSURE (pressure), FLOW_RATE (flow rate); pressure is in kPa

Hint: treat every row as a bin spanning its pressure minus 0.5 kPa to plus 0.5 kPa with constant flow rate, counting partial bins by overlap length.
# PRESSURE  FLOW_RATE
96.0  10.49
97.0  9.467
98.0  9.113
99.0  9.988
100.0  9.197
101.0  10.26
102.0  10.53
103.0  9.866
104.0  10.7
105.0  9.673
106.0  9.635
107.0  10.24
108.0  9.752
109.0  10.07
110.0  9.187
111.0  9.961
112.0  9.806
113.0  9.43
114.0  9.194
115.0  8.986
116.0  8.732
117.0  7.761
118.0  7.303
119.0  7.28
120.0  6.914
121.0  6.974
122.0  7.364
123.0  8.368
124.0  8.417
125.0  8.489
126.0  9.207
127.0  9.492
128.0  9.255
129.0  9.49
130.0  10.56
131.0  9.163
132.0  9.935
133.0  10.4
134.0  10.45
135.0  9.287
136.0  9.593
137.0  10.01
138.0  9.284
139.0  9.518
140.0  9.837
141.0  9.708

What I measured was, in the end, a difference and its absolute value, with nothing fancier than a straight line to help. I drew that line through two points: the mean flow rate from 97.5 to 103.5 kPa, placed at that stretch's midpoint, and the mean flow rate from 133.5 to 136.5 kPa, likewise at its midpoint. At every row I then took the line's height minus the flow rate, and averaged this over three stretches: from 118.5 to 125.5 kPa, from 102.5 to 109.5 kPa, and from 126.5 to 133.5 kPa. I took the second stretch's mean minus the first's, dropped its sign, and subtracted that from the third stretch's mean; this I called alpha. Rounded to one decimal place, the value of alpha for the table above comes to -2.3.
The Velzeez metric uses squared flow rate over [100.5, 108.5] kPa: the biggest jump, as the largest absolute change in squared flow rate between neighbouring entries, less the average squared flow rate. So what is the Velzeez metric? -81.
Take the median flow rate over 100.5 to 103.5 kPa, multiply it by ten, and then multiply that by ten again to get 1026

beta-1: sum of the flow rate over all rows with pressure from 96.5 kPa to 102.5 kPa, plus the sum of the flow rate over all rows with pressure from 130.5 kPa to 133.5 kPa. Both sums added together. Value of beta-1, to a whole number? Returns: 88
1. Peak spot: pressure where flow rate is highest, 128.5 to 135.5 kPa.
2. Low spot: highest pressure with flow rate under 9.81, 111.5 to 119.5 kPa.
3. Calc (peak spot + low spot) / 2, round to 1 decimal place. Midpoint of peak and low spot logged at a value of 124.5 kPa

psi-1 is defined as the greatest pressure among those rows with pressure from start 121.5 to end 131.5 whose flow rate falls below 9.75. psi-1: 131.0 kPa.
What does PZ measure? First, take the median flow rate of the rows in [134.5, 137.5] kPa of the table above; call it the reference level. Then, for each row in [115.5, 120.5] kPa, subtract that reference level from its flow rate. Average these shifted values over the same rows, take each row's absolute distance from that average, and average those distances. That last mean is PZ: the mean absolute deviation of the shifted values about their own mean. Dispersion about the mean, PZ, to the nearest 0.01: 0.52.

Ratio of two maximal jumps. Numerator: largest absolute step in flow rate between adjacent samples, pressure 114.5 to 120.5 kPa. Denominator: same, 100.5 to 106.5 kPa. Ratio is 0.95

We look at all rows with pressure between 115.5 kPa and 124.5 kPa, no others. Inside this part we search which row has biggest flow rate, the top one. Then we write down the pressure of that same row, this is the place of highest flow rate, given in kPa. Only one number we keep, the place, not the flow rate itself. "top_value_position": 116.0 kPa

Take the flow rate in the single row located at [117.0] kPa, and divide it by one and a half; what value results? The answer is 5.17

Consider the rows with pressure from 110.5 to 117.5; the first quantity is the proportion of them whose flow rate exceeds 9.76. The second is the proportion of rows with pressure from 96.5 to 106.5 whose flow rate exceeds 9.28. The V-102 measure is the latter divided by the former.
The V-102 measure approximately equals 2.8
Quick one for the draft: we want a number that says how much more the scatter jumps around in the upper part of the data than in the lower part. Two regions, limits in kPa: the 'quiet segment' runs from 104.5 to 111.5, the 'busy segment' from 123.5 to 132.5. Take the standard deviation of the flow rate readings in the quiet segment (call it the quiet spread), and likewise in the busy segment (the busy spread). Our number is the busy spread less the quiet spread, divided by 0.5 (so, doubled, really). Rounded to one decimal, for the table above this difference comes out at 0.6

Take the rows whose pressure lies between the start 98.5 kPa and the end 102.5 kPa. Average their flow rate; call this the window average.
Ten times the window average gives 100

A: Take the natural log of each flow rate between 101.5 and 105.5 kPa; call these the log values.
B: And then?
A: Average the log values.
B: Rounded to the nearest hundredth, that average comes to 2.32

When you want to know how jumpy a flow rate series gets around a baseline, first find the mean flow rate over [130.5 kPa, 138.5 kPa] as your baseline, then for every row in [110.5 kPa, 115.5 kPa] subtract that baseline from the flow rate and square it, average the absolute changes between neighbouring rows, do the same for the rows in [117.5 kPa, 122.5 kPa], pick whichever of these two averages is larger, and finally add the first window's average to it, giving 1.3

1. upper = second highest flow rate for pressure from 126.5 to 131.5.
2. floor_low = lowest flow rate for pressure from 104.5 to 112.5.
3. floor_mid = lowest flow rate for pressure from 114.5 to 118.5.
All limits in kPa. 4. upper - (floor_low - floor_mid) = 7.6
